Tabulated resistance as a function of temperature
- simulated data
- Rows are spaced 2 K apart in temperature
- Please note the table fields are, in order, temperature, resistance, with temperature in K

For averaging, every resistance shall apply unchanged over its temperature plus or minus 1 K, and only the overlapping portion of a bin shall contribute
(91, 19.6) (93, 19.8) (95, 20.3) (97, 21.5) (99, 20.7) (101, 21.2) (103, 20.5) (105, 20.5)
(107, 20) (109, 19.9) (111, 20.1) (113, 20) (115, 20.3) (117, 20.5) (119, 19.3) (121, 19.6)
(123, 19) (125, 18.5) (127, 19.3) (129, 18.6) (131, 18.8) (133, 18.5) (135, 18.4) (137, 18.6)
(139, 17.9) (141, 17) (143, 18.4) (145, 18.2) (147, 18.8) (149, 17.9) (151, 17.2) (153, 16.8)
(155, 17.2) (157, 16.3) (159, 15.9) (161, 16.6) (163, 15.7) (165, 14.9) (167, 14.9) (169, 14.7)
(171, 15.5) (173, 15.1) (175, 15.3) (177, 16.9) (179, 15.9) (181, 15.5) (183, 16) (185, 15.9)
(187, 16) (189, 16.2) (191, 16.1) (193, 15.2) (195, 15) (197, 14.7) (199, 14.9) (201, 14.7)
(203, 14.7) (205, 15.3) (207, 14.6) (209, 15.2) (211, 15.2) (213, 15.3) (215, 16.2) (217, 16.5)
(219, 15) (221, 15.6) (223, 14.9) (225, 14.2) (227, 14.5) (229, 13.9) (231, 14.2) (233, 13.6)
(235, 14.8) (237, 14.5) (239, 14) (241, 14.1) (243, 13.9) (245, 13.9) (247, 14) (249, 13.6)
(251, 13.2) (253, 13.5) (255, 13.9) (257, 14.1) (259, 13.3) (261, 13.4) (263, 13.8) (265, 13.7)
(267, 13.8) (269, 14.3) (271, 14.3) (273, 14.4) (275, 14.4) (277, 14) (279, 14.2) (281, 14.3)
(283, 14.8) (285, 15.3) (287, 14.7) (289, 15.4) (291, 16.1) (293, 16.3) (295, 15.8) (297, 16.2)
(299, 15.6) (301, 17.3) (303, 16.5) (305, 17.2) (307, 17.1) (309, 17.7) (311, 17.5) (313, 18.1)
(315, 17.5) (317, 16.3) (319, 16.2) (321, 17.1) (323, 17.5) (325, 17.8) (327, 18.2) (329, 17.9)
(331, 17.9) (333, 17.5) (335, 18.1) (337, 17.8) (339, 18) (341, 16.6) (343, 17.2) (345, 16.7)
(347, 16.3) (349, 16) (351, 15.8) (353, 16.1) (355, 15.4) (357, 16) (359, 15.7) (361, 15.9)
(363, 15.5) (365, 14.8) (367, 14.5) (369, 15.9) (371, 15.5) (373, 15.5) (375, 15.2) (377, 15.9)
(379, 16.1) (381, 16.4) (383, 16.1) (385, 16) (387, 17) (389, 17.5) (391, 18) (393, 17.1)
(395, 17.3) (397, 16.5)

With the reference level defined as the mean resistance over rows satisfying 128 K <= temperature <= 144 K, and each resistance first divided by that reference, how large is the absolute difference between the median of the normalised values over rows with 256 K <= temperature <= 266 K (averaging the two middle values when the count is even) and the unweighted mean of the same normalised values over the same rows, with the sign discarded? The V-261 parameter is 0.0022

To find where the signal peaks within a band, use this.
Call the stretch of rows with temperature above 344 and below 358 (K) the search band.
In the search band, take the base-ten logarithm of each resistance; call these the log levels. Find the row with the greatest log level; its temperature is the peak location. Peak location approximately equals 345 K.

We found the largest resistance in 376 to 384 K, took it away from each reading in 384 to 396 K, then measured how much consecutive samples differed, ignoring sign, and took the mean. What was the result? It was 0.6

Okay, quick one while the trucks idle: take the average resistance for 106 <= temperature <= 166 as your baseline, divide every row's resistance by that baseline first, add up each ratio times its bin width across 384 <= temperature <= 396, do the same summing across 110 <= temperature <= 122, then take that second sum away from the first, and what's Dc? -1.8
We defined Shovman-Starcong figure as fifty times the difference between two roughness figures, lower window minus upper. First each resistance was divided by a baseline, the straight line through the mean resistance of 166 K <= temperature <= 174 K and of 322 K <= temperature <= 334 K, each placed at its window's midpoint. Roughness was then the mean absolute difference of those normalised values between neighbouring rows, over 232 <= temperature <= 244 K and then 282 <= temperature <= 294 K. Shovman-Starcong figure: -0.1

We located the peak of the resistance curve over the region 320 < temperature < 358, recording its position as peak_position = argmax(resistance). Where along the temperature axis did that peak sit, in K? 327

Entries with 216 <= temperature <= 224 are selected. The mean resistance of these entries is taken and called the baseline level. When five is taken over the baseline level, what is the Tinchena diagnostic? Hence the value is 0.323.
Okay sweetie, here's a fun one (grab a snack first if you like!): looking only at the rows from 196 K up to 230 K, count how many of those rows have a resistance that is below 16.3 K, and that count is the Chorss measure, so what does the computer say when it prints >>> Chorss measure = 16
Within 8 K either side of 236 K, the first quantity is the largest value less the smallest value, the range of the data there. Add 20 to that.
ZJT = 21.20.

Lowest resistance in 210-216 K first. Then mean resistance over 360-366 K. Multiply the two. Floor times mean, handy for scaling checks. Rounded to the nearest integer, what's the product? 234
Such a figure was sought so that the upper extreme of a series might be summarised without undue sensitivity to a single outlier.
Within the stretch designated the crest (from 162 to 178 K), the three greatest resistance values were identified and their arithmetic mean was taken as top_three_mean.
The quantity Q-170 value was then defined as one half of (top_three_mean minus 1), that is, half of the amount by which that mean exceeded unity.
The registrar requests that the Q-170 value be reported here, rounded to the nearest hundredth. 7.52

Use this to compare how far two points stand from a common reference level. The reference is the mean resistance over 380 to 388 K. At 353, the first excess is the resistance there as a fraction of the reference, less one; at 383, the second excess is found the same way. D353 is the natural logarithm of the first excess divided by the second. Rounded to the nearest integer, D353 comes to 0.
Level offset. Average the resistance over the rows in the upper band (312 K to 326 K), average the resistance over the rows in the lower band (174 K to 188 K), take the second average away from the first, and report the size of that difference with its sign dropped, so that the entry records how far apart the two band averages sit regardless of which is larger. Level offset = 1.3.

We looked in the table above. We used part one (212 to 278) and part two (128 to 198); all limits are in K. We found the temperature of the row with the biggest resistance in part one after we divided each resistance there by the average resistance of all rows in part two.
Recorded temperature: 217 K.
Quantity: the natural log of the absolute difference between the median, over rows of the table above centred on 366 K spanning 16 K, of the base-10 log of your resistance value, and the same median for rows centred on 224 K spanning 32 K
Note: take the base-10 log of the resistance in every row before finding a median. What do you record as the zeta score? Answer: -3.98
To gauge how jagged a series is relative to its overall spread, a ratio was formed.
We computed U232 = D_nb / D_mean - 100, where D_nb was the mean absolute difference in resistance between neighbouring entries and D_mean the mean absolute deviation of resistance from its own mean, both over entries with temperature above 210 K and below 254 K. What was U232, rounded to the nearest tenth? -99.3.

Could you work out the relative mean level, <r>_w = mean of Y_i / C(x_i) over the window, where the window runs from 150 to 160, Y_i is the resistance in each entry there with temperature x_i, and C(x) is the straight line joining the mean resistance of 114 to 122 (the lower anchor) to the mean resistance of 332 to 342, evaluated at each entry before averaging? 0.85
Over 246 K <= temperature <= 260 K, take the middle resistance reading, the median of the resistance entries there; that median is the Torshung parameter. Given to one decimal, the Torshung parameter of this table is 13.6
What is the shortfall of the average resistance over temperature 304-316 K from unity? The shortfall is -16.5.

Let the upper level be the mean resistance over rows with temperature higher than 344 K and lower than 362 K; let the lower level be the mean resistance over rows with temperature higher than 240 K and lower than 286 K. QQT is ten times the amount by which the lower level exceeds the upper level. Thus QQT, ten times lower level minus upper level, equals -20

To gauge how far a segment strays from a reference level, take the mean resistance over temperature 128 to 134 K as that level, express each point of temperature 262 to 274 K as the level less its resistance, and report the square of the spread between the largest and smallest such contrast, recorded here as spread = 0.5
